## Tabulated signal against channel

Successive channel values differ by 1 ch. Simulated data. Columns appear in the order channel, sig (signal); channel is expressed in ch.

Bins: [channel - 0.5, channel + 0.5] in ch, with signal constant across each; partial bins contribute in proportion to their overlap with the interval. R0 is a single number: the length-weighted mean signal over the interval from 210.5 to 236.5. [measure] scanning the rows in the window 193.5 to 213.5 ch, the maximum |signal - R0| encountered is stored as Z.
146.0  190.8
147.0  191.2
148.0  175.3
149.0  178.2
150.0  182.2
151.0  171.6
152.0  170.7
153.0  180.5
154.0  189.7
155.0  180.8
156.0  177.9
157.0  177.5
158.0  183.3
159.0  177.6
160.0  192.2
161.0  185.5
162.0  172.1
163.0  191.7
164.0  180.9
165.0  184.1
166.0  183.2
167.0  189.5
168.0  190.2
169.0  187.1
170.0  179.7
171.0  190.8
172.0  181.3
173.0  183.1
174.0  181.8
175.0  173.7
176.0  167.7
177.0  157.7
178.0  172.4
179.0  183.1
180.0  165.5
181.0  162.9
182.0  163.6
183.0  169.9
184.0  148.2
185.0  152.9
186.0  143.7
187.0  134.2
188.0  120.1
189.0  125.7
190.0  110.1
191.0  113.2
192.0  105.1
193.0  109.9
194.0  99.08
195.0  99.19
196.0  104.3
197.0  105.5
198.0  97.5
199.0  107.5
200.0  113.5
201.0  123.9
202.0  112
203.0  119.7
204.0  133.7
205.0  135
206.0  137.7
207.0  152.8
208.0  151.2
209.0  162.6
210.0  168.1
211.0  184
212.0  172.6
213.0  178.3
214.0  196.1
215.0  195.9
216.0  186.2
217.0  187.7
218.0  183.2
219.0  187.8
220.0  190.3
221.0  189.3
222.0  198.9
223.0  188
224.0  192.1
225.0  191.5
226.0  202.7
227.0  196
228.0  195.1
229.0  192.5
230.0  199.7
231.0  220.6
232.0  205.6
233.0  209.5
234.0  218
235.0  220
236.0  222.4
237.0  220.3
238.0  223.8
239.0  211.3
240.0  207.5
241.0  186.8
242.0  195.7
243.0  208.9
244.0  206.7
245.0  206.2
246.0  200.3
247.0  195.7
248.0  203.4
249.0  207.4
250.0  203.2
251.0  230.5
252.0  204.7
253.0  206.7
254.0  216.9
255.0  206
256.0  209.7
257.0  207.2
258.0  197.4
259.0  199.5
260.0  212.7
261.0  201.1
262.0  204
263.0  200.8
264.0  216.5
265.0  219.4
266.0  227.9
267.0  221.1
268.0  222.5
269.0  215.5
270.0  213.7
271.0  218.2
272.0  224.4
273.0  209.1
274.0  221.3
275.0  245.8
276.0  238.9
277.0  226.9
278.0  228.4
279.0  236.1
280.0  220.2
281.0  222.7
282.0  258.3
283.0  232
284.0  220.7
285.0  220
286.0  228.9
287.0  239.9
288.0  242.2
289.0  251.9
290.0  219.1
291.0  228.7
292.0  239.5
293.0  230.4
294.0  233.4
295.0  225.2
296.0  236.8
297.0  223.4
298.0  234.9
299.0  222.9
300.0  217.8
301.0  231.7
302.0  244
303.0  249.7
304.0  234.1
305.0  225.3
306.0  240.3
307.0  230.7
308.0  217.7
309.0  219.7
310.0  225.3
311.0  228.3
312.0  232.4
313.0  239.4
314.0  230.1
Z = 99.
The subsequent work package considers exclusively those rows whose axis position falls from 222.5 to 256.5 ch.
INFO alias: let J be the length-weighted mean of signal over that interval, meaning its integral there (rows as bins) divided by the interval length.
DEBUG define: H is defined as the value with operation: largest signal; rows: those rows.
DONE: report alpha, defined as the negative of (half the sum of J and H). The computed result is -218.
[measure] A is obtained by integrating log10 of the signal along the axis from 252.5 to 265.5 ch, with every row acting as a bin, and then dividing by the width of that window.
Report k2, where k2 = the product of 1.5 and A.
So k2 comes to 3.48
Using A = 2.32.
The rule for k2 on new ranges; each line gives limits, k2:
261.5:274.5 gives 3.50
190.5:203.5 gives 3.05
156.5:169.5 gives 3.40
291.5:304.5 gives 3.55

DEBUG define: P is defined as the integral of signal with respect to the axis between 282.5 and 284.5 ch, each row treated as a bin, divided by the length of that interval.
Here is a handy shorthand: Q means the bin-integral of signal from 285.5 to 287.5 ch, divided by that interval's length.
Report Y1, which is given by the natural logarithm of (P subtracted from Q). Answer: 2.1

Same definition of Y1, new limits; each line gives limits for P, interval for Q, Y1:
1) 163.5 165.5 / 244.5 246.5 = 3.0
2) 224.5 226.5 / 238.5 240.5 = 2.5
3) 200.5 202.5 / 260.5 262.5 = 4.4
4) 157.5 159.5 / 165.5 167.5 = 1.8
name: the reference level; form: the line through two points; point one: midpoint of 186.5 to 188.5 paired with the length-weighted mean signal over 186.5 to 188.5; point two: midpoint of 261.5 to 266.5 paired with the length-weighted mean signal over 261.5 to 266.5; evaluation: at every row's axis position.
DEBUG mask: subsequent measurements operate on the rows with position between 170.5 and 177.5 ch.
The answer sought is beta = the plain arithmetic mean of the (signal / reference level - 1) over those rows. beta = 0.6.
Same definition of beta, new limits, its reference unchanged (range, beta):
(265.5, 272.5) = 0.0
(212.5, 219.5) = 0.2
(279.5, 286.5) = 0.0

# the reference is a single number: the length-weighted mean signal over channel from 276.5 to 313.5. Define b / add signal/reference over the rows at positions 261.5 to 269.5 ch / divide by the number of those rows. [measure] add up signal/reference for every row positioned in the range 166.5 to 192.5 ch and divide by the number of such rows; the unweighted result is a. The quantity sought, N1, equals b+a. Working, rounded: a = 0.69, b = 0.9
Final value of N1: 1.62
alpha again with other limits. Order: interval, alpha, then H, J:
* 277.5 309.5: -245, 258.3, 231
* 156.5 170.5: -188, 192.2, 184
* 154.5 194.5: -178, 192.2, 164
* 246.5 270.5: -220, 230.5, 210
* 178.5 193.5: -162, 183.1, 141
